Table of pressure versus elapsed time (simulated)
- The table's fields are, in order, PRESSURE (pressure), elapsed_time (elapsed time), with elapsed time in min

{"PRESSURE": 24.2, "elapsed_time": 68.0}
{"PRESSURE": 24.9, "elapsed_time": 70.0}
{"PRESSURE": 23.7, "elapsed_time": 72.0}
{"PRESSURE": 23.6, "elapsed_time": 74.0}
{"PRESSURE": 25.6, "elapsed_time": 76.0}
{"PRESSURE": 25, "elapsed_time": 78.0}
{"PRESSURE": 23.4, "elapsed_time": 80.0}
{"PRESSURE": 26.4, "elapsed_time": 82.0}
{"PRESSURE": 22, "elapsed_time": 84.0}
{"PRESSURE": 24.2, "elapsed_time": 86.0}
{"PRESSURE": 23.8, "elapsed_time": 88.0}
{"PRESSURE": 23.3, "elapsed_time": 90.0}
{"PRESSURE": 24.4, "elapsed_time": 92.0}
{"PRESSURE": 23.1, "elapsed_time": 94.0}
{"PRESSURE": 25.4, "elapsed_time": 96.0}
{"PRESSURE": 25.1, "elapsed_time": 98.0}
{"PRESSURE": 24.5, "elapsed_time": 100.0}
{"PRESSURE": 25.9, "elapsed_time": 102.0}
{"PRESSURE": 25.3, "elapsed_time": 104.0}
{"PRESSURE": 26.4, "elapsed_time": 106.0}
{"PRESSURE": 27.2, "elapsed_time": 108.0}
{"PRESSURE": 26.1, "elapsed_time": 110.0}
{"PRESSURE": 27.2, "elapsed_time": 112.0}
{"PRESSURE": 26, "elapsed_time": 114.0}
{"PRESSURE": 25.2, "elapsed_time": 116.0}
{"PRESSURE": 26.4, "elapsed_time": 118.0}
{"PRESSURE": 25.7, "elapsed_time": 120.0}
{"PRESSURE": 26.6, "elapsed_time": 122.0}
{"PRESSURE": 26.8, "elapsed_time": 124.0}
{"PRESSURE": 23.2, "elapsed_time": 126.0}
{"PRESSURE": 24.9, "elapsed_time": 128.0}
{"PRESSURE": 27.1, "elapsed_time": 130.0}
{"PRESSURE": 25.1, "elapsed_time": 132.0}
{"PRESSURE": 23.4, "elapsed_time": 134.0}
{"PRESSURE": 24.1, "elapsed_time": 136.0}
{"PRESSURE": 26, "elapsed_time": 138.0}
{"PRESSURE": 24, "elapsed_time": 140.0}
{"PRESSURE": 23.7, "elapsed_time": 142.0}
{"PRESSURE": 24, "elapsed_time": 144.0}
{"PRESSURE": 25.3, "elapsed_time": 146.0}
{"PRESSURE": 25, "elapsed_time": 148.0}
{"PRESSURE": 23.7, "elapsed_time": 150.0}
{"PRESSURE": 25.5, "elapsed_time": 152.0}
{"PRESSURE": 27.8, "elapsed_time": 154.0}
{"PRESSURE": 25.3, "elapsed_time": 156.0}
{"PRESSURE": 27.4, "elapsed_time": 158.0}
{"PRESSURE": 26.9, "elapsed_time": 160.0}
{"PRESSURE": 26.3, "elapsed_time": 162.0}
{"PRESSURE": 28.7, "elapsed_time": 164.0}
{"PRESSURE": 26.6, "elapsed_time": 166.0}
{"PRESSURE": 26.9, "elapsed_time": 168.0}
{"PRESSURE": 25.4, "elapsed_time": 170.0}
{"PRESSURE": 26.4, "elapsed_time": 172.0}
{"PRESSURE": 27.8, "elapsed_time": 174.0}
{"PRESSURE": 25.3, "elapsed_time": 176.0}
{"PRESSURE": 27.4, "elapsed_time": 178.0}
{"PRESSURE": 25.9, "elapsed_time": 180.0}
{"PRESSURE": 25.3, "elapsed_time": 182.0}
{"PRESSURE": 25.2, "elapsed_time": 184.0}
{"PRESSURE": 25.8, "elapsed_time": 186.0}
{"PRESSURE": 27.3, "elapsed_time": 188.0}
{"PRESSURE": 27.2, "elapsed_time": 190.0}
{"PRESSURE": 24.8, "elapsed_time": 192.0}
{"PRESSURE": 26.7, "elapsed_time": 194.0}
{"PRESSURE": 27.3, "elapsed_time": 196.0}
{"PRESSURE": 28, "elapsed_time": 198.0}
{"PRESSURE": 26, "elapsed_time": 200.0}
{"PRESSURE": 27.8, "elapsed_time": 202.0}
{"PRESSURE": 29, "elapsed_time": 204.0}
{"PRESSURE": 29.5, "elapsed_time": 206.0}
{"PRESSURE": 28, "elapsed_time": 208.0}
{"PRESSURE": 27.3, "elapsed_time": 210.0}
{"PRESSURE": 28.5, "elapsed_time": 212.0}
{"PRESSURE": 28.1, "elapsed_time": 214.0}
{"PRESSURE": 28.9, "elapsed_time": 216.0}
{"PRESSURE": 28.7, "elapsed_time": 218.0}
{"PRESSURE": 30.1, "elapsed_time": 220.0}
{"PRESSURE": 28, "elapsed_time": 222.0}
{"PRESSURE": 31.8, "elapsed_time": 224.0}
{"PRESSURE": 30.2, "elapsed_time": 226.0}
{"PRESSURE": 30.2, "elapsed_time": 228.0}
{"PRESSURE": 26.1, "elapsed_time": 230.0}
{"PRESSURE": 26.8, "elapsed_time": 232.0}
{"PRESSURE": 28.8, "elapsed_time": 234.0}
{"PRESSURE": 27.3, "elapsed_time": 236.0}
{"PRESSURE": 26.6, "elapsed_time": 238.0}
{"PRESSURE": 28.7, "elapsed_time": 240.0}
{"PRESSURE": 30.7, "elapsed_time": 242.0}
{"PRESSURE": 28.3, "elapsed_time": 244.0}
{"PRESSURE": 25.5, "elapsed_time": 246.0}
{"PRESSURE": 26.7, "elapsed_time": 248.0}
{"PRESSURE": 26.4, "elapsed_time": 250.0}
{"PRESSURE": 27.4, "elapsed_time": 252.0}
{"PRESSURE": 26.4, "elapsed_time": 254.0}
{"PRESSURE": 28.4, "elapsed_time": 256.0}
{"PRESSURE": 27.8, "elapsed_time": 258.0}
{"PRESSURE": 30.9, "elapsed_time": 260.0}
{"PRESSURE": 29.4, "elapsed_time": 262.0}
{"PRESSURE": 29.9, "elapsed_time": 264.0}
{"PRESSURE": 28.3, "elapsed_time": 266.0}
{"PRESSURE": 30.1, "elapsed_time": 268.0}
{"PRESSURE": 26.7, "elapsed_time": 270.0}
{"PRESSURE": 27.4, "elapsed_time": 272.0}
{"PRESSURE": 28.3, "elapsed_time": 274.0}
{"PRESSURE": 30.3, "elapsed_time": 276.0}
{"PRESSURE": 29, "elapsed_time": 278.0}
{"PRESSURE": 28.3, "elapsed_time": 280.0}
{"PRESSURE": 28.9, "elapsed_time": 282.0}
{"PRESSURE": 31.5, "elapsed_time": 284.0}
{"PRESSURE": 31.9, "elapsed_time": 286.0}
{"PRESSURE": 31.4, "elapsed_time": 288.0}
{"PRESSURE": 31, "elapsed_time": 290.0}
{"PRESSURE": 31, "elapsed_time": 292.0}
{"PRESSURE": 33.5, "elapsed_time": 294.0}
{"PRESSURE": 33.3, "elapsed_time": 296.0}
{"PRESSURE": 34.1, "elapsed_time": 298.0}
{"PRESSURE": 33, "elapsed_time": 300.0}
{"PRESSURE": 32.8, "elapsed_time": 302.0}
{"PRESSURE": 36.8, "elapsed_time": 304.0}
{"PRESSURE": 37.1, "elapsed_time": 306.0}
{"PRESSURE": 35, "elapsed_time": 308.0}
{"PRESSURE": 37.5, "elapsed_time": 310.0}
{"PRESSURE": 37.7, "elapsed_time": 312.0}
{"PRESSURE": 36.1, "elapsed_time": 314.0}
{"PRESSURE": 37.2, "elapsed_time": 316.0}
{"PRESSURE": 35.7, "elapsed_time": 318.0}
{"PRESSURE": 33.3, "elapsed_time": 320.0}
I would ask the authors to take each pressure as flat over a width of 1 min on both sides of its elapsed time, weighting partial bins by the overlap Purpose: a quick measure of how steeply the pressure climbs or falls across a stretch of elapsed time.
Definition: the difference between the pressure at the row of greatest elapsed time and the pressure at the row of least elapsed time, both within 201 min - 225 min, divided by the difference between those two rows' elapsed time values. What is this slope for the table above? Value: 0.18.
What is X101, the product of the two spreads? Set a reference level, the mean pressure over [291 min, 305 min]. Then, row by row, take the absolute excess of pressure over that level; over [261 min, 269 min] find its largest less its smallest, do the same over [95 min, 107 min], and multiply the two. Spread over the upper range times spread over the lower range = 3.4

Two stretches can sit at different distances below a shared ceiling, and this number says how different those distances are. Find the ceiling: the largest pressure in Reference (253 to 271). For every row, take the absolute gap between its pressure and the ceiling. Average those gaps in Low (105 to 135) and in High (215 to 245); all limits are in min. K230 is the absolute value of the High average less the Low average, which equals 2.8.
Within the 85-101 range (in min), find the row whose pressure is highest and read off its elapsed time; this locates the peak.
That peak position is 96.0 min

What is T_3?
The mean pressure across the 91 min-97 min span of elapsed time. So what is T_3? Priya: 24.3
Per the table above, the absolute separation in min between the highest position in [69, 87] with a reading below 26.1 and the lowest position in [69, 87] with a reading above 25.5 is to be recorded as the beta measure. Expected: 10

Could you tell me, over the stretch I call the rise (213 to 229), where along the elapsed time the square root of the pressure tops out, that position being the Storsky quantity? 224.0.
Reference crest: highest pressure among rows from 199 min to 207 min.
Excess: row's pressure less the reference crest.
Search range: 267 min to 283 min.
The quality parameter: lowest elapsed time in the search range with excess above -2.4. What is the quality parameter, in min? 268.0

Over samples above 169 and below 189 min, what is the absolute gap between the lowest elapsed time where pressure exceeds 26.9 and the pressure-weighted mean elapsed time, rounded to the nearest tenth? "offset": 5.0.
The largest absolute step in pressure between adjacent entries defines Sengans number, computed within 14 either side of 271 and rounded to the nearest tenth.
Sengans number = 3.4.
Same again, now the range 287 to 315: 4.0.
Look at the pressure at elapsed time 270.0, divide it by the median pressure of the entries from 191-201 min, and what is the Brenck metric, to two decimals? 1.00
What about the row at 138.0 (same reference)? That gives 0.97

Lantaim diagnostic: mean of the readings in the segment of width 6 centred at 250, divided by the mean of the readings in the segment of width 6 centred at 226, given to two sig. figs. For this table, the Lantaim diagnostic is 0.87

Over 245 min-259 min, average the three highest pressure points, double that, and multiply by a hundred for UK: 5573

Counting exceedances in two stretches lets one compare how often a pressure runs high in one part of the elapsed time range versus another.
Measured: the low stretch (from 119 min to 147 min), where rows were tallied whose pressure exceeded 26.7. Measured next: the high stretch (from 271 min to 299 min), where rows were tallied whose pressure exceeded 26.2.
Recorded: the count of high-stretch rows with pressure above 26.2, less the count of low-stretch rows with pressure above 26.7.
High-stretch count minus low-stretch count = 12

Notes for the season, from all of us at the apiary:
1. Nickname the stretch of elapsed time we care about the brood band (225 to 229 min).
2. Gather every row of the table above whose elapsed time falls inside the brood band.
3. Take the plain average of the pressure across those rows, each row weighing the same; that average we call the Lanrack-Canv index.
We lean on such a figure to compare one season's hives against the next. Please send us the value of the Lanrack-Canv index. 30.2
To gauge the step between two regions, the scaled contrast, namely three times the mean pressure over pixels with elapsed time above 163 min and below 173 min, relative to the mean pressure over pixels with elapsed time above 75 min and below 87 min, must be 3.29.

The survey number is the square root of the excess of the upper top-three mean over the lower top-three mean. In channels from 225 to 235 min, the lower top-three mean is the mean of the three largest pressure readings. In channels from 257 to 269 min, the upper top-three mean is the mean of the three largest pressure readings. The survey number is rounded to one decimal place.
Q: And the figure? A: 0.8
